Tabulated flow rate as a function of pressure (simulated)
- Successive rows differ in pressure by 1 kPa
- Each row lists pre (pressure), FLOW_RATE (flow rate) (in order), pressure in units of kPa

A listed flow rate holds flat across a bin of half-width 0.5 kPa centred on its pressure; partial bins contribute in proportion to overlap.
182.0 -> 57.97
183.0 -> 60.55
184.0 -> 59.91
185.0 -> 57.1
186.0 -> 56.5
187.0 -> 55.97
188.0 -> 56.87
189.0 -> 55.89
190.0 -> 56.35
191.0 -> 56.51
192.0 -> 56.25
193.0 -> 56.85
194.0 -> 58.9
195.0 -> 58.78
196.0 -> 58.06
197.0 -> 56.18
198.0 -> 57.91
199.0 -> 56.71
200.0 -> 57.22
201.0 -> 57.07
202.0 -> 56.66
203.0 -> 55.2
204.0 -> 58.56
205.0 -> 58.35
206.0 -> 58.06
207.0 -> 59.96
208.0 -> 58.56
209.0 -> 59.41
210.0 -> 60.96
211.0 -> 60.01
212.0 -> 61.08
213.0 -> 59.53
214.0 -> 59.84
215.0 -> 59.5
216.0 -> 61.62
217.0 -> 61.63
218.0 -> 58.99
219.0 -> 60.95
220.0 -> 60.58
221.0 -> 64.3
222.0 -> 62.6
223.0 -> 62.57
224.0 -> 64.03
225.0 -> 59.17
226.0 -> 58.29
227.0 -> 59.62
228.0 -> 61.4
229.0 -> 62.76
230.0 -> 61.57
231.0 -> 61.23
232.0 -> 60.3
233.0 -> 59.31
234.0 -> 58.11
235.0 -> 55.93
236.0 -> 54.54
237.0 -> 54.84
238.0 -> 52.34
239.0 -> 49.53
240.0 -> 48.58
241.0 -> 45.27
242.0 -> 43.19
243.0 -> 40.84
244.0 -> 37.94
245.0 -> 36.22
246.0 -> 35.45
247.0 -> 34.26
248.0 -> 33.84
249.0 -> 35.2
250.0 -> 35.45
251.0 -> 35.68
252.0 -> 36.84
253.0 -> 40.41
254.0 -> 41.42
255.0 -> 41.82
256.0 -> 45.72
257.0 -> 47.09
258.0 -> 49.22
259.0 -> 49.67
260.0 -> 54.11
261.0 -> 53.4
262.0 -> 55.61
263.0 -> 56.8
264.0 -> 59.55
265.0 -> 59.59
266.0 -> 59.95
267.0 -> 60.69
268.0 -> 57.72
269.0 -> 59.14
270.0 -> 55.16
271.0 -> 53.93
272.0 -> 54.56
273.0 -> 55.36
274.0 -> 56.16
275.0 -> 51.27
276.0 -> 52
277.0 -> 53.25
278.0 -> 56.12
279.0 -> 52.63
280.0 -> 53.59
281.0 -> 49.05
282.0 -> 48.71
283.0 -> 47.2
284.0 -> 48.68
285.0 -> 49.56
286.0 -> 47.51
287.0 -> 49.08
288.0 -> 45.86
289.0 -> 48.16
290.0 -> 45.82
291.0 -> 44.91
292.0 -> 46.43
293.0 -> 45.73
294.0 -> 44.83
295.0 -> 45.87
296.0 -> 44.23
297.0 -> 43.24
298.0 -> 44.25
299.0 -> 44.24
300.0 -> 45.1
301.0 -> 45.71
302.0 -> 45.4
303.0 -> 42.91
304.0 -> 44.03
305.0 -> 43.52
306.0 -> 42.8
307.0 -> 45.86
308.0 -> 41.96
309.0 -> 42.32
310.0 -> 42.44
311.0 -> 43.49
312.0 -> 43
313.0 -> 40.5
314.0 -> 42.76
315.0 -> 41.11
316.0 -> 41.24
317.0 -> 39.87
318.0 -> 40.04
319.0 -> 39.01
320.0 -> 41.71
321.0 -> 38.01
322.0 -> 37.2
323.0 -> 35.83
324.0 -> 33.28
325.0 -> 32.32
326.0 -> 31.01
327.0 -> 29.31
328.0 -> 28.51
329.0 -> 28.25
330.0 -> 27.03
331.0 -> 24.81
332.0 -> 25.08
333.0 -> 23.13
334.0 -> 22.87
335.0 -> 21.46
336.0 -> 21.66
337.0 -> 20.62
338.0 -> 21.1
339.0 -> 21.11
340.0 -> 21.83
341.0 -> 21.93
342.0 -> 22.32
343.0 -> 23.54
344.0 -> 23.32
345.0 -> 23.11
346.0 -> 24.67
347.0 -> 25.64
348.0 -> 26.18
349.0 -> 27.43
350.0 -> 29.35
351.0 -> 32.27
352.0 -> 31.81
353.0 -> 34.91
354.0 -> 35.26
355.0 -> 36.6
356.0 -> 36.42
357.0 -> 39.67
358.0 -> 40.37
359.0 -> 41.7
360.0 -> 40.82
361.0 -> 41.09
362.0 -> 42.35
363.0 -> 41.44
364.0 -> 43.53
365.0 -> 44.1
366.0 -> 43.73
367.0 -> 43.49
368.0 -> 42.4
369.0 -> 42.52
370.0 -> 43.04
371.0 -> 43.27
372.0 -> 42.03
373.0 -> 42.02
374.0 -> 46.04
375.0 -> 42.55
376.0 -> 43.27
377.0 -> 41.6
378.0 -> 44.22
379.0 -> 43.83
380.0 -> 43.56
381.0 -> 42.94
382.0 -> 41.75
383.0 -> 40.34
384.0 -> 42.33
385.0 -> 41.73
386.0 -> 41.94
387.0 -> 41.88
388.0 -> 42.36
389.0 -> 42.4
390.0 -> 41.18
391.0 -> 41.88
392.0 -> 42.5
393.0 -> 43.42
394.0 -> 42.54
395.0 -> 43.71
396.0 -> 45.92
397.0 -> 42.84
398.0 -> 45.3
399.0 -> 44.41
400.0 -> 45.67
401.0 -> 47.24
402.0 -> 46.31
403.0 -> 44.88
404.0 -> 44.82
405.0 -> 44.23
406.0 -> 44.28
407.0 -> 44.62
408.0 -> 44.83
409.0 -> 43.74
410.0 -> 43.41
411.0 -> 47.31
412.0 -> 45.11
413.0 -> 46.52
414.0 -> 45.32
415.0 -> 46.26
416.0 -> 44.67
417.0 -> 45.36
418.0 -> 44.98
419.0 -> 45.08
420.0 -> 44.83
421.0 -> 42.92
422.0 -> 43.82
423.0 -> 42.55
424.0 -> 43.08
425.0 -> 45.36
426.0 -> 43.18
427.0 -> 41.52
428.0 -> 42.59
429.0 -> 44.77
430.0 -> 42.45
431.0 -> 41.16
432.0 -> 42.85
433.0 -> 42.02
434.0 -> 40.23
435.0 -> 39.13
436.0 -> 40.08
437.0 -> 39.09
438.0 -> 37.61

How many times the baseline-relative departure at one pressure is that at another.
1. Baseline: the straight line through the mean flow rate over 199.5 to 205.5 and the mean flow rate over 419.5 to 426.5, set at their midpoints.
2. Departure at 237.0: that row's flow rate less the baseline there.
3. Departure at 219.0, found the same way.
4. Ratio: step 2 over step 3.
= 0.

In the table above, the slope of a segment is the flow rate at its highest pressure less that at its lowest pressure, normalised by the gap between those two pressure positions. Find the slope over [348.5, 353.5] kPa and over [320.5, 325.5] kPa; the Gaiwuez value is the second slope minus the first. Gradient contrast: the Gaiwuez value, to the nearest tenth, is -3.3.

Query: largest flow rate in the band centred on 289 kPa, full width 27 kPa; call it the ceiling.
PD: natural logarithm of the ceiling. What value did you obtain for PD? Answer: 4.027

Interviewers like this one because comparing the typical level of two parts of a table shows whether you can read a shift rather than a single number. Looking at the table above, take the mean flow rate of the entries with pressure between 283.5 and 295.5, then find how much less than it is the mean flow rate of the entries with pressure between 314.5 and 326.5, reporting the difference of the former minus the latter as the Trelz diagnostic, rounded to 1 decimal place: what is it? 9.3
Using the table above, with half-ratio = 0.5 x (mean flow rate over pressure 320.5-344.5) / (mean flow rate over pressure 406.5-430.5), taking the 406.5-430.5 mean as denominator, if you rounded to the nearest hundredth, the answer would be 0.30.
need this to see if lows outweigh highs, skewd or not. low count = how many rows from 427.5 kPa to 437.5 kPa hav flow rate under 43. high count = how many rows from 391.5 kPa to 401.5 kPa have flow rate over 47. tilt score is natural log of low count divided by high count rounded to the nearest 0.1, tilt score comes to 2.2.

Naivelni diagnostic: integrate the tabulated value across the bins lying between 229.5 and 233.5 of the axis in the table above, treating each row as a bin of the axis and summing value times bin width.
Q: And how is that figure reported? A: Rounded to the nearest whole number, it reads 242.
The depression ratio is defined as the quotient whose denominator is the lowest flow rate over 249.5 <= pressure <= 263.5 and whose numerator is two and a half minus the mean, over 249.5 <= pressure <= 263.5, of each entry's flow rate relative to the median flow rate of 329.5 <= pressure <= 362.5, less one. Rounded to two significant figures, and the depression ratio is 0.048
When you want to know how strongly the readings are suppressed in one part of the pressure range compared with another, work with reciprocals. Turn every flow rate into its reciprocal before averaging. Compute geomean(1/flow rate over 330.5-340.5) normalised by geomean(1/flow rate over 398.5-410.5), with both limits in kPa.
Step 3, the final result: 2.01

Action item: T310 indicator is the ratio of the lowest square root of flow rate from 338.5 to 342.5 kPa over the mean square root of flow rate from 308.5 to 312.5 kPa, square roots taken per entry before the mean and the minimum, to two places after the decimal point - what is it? 0.70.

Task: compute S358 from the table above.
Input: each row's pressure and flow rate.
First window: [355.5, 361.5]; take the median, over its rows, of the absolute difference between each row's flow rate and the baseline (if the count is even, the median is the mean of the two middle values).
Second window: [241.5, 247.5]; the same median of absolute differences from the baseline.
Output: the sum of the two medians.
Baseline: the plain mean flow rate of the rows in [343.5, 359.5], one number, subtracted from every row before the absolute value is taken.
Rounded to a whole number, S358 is 14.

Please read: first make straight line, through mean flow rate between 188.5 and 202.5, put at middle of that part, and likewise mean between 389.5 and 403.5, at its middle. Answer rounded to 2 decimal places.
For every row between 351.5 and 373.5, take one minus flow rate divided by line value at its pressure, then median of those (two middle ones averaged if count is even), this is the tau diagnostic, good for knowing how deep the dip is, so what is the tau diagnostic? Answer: 0.10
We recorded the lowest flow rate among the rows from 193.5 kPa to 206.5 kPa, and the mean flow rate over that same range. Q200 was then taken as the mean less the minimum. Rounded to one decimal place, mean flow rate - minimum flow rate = 2.3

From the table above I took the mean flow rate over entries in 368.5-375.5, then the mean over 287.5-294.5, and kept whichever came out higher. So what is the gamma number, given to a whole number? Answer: 46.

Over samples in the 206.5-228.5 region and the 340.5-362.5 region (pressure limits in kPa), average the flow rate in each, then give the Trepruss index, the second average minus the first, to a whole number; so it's -29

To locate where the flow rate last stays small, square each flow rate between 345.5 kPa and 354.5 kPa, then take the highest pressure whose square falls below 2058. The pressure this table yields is 354.0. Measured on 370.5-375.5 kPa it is 375.0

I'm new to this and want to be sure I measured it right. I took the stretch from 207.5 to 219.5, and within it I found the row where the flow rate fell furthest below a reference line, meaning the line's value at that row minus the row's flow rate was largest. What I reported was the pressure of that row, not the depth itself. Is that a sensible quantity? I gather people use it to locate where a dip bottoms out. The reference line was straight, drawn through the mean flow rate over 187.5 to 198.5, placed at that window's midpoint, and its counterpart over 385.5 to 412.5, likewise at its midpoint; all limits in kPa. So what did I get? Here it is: 208.0 kPa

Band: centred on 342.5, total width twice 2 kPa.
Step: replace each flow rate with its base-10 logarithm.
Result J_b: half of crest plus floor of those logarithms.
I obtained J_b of 1.36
